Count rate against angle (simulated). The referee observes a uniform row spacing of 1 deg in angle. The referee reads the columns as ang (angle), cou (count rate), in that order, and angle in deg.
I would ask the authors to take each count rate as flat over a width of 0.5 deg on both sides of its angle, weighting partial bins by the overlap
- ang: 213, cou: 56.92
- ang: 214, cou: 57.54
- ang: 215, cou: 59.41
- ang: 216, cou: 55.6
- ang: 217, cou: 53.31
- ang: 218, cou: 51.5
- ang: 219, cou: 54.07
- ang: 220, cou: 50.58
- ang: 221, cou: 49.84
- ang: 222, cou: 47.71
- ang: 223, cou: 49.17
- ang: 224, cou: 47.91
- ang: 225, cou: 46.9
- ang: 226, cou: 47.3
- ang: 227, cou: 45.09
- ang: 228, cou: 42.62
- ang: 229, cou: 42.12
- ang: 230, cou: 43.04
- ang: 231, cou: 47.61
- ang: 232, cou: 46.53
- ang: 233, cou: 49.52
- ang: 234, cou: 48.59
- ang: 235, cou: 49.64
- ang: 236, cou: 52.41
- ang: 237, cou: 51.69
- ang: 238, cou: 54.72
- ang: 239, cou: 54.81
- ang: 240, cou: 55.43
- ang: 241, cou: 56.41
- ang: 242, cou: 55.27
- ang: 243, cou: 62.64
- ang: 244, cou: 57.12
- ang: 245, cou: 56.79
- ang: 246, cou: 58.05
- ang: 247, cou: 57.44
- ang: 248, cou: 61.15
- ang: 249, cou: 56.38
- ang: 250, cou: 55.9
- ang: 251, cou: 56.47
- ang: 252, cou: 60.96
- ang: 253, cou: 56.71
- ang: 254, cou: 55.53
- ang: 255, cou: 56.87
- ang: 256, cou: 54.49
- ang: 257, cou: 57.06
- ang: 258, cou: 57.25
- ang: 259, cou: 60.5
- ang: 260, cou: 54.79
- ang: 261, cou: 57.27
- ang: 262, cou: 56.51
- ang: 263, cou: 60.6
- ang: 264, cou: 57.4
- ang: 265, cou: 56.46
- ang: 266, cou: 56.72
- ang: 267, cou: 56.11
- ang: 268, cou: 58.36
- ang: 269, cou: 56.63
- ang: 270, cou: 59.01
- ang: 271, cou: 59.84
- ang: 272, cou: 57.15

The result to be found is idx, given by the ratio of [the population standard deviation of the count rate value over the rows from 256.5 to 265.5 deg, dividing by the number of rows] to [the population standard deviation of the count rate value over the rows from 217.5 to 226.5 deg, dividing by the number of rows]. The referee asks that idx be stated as 0.8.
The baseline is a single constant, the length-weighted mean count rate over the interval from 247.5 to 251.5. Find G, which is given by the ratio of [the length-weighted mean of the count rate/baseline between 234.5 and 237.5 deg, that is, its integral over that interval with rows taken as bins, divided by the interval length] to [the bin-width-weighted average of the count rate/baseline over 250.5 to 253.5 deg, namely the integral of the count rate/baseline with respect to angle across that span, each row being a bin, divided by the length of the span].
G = 0.88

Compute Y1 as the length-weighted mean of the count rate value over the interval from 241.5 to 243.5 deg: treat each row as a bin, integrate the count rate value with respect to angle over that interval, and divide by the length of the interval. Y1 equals 59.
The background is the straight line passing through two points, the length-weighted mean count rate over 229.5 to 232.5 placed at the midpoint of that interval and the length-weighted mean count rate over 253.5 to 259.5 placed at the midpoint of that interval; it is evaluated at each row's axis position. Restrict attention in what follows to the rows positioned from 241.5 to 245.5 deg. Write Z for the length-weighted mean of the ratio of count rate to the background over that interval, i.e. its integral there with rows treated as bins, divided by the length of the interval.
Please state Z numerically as 1.13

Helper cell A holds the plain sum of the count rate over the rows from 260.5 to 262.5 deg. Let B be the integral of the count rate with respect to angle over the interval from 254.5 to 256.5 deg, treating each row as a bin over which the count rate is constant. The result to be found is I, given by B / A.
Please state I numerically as 0.98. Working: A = 114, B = 111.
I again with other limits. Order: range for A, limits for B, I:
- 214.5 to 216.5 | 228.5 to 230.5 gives 0.74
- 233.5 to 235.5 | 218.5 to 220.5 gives 1.07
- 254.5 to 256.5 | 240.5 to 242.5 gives 1.00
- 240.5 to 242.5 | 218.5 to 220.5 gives 0.94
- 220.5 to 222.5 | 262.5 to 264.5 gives 1.21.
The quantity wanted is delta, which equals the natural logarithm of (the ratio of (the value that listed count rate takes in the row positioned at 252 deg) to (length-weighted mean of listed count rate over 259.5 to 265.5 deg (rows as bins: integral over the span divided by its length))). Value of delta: 0.06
